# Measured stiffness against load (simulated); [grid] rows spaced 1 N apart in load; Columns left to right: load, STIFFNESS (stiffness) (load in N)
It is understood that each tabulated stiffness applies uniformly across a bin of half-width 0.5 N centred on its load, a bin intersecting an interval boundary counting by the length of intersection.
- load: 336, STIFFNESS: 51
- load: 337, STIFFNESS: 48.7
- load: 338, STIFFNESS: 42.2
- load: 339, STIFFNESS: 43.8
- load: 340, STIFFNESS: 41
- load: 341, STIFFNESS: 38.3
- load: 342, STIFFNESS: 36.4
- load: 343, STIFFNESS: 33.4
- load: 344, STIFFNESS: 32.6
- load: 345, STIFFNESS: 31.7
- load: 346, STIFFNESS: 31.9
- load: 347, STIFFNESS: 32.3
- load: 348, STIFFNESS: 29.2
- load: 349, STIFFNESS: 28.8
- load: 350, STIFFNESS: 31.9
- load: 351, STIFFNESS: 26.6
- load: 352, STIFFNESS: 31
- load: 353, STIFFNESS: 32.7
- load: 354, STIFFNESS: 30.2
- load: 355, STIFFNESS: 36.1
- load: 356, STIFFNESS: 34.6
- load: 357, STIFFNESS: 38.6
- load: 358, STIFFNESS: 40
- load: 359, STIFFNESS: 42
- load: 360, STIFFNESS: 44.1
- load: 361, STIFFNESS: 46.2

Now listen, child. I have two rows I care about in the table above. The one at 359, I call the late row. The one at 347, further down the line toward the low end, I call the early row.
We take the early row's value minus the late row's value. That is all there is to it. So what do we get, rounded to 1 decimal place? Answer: -9.7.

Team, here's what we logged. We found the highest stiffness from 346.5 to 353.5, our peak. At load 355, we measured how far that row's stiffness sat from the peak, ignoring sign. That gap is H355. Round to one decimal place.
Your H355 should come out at 3.4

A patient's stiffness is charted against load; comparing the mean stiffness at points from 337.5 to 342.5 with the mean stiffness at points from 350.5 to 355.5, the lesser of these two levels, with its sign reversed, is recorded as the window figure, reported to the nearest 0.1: -31.3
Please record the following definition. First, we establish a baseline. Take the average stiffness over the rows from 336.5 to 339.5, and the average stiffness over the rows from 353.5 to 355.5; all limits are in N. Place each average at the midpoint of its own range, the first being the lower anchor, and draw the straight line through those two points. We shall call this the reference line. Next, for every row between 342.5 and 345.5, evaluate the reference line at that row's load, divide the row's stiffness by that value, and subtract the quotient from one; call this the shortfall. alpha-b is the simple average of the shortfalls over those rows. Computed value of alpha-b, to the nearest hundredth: 0.20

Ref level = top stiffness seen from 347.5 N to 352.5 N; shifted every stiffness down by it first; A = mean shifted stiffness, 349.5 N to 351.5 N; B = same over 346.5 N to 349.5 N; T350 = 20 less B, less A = 24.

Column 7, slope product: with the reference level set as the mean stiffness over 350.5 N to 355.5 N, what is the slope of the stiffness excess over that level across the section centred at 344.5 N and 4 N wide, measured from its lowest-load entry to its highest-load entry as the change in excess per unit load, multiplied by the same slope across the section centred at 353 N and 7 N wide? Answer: 0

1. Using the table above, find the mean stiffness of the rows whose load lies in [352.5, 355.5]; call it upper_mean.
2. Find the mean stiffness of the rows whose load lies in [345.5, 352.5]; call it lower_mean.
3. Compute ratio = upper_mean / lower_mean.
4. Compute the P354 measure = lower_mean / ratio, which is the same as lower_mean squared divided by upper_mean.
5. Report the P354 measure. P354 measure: 28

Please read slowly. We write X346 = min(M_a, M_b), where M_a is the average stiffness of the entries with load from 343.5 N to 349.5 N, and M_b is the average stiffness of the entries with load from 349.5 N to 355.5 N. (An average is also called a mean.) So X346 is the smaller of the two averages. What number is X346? 31.1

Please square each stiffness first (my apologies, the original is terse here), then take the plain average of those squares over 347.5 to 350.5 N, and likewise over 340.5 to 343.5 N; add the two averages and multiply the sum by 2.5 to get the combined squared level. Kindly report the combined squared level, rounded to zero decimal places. 5506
